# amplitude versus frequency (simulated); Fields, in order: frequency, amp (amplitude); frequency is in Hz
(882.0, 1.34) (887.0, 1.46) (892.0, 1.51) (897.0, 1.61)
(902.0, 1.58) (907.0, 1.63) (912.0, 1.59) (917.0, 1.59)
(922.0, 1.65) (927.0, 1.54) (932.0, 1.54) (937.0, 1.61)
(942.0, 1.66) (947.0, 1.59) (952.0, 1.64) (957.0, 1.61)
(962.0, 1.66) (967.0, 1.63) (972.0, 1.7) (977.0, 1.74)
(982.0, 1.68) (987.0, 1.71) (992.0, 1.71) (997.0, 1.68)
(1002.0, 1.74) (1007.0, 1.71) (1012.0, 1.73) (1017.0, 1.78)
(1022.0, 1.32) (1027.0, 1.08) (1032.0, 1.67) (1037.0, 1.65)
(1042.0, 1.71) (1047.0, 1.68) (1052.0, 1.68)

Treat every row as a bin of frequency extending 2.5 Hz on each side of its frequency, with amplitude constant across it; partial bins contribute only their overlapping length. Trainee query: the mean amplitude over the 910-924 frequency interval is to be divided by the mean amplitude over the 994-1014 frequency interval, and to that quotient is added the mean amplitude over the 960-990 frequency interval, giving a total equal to 2.63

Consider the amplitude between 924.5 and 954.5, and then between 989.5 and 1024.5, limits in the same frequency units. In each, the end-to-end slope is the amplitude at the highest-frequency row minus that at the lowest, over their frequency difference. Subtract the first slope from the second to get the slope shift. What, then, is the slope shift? -0.017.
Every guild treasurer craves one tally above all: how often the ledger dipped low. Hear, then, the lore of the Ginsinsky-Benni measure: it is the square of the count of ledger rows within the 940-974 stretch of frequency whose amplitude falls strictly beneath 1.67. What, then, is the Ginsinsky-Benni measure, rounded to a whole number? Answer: 36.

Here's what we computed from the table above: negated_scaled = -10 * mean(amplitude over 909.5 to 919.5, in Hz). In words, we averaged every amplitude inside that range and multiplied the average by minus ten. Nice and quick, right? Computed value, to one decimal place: -15.9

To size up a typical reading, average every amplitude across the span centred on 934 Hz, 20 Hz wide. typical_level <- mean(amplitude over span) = 1.59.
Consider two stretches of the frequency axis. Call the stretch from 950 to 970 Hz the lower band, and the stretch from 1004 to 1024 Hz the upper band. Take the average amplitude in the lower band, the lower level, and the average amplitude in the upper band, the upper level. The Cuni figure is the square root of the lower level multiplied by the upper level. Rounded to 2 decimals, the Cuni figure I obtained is 1.64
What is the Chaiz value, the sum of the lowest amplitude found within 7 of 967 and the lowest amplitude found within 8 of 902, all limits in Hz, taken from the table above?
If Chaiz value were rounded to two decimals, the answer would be 3.21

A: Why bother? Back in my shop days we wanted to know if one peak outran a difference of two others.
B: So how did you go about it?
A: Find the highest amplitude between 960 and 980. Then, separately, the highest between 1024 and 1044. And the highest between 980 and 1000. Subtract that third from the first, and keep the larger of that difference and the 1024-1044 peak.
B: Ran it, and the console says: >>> 1.71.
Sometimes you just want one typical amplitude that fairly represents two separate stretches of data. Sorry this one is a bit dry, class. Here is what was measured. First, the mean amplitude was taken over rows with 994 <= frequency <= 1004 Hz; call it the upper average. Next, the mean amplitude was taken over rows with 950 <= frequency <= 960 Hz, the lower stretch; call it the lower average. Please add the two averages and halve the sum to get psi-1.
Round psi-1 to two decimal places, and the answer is 1.67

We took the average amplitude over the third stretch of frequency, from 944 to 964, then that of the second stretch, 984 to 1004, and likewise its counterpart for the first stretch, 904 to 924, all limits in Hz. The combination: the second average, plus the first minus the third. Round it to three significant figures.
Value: 1.70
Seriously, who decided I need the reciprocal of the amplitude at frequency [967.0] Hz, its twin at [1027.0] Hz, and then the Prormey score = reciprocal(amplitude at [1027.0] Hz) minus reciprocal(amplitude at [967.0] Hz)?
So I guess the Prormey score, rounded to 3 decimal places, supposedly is 0.312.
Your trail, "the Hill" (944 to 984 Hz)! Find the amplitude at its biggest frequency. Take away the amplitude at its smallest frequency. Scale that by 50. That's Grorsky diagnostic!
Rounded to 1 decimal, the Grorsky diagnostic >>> 4.5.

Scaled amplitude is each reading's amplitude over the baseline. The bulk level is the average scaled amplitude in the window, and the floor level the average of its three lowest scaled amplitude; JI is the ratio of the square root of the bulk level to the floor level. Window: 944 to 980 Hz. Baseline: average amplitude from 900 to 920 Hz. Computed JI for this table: 1.01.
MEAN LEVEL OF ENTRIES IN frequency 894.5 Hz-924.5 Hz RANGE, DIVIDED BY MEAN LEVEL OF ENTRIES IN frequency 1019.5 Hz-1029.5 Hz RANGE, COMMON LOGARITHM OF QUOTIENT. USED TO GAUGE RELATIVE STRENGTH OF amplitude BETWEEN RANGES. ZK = 0.13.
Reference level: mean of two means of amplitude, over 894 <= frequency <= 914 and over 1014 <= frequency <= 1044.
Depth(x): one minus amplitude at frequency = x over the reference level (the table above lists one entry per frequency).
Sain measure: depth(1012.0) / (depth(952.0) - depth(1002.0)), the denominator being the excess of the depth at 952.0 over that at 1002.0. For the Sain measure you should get -1.6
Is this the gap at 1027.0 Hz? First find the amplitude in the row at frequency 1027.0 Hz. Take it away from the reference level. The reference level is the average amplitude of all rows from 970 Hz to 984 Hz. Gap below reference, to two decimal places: 0.63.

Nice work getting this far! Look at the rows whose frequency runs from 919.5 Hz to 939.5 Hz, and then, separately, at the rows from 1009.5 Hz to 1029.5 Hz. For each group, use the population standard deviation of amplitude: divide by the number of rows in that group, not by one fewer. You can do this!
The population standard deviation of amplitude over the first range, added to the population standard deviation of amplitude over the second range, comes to 0.34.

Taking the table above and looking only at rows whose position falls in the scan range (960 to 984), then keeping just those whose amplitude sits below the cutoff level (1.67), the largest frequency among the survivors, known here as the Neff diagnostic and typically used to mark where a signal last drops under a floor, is 967.0 Hz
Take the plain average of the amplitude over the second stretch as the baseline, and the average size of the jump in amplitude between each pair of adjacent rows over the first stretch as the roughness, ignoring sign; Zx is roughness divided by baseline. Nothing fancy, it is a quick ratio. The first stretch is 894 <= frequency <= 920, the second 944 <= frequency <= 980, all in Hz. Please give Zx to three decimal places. 0.018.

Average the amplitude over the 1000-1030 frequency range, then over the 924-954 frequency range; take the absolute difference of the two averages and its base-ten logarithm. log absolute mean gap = -1.4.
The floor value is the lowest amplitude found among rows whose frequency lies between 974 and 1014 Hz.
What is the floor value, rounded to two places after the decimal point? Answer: 1.68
